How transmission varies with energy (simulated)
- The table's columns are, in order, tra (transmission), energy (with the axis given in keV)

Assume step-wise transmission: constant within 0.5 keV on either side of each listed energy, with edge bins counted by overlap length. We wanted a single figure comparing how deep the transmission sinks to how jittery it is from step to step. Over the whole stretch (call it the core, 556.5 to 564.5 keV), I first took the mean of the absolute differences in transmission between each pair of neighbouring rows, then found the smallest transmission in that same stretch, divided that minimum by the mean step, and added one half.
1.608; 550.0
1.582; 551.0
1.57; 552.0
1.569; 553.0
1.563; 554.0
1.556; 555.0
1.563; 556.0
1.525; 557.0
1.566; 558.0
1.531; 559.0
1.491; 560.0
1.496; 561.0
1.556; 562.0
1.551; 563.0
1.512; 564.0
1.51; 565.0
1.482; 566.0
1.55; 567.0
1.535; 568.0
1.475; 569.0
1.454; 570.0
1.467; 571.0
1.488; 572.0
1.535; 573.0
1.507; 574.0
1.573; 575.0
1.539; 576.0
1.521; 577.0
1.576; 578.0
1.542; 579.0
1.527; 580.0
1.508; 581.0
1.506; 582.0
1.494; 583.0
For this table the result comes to 47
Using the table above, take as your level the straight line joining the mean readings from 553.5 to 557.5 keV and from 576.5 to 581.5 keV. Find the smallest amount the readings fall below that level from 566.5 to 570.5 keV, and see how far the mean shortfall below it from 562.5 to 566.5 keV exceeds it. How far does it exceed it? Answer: 0.038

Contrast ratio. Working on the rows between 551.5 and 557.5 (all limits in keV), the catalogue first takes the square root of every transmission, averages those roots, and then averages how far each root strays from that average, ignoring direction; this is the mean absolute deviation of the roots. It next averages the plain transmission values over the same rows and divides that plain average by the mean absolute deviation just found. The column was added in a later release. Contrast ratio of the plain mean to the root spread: 339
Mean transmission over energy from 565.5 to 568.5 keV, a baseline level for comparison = 1.52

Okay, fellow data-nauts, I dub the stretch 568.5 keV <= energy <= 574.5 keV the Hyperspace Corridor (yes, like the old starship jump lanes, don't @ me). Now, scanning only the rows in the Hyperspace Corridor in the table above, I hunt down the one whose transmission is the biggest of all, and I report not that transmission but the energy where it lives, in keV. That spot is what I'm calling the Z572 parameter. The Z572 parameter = 573.0 keV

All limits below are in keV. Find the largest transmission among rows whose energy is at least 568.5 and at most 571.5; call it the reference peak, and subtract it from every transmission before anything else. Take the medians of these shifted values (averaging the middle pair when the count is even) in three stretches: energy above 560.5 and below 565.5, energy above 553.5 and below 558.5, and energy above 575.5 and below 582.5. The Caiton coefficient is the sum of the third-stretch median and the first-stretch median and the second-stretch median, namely 0.177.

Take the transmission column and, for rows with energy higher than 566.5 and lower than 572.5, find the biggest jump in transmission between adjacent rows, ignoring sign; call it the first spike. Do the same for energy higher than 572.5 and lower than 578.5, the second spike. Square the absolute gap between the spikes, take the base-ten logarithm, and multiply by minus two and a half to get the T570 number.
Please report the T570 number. 11.1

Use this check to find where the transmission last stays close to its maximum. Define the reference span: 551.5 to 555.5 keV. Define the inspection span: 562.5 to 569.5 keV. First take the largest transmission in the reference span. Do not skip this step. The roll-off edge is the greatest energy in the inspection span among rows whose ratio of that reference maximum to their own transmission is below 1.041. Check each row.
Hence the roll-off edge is 568.0 keV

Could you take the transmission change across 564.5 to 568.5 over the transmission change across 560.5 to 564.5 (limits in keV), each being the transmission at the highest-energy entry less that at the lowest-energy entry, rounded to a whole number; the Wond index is 2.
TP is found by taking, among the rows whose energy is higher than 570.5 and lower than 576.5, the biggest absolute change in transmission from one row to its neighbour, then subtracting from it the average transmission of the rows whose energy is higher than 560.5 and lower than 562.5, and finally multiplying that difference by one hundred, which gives -146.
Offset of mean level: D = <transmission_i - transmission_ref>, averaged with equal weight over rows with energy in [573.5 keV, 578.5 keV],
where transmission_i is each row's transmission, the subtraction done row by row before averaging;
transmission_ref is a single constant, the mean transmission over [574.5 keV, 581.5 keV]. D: 0.00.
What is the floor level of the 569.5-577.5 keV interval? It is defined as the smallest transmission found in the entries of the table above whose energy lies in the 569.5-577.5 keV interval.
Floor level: 1.454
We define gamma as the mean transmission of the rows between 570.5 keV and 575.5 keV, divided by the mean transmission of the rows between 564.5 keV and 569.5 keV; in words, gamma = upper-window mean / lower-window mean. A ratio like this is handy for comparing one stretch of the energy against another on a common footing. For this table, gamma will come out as 1.00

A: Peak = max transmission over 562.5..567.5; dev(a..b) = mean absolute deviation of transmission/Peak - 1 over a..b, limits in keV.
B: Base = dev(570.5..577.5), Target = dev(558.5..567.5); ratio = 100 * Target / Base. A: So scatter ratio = 90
